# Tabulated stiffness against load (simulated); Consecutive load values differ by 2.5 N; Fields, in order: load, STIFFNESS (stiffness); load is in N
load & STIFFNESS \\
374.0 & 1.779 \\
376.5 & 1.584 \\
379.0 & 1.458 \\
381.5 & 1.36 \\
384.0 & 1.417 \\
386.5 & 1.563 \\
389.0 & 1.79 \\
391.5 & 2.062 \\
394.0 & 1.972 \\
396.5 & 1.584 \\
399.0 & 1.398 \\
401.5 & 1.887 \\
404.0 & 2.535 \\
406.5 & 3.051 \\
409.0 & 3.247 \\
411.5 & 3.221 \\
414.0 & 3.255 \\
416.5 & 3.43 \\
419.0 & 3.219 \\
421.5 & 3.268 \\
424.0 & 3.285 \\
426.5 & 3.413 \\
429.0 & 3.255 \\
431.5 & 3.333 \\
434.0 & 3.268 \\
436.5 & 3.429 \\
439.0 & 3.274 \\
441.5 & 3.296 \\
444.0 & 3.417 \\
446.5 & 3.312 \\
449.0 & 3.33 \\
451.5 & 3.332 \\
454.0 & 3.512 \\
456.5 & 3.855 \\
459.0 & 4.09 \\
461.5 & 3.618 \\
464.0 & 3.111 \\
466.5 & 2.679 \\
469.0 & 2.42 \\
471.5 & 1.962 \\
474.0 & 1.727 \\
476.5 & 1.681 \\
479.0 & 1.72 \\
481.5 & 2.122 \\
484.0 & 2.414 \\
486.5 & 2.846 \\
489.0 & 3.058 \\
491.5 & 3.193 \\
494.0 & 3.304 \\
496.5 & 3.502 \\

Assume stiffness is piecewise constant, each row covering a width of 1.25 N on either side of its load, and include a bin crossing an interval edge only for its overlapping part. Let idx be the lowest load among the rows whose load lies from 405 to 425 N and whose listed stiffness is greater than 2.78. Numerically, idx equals 406.5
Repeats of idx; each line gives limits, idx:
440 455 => 441.5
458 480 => 459.0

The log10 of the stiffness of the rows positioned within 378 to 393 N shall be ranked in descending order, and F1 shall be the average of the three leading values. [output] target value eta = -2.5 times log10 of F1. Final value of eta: 1.49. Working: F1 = 0.25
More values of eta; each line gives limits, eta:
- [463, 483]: 0.90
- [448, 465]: 0.58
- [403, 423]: 0.71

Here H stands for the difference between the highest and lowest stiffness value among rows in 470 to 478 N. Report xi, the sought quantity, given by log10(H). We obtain -0.6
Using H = 0.3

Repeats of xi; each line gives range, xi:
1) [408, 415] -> -1.5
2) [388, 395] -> -0.6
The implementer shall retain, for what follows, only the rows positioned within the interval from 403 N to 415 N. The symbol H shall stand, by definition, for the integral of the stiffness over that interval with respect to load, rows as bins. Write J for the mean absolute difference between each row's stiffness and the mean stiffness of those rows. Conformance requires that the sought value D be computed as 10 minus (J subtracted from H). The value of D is -27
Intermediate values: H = 37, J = 0.2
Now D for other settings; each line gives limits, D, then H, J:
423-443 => -56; 66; 0.1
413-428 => -40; 50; 0.1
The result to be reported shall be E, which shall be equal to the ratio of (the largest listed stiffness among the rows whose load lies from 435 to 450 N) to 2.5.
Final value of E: 1.37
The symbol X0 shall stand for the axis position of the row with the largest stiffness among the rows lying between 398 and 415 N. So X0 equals 414.0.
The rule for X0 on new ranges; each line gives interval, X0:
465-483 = 466.5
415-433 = 416.5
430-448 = 436.5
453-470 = 459.0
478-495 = 494.0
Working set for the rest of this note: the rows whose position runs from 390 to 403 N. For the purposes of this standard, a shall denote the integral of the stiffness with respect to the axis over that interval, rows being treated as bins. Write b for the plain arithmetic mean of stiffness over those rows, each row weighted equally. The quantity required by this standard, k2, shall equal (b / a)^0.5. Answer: 0.276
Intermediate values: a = 23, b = 1.8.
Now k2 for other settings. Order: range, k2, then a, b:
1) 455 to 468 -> 0.278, 45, 3.5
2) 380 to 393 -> 0.277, 21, 1.6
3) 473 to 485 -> 0.289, 23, 1.9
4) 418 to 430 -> 0.289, 39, 3.3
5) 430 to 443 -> 0.277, 43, 3.3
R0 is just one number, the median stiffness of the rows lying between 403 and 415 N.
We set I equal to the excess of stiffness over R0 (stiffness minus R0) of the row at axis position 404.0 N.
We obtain -0.7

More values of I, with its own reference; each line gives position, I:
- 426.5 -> 0.2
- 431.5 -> 0.1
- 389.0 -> -1.4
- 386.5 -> -1.7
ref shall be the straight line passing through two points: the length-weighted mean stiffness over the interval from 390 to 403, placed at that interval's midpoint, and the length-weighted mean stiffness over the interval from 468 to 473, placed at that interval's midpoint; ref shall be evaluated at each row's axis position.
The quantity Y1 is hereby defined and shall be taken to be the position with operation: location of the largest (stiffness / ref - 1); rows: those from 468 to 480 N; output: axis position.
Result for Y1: 469.0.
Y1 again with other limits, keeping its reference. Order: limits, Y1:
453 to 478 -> 459.0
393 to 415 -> 409.0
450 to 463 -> 459.0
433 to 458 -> 456.5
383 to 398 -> 391.5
